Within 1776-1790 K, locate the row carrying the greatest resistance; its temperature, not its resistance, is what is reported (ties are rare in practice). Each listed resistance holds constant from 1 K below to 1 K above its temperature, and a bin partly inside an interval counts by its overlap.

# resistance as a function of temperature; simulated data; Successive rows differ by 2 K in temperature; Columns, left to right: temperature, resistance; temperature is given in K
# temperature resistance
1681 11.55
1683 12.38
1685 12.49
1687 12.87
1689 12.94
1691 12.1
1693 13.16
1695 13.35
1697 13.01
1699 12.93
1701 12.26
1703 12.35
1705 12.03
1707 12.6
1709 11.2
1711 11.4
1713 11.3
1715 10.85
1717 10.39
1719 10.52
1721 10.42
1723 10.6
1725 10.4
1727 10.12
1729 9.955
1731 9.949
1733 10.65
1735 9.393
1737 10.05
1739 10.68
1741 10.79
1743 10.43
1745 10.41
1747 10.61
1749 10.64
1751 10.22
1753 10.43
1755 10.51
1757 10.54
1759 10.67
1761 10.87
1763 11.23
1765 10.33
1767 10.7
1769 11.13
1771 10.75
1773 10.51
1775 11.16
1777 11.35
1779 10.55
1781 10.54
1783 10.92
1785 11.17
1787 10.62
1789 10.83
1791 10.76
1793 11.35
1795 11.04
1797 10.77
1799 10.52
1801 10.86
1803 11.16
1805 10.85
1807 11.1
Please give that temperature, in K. 1777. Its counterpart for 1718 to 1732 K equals 1723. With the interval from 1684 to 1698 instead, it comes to 1695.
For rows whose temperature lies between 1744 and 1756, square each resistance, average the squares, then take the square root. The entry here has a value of 10.5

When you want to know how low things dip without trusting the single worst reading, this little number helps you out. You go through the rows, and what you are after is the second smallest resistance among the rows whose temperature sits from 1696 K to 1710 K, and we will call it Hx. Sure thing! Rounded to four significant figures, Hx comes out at 12.03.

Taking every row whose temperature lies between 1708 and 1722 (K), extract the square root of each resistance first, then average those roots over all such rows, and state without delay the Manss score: 3.30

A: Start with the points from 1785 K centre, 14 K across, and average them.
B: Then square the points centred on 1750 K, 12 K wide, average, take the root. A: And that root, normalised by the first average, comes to 0.97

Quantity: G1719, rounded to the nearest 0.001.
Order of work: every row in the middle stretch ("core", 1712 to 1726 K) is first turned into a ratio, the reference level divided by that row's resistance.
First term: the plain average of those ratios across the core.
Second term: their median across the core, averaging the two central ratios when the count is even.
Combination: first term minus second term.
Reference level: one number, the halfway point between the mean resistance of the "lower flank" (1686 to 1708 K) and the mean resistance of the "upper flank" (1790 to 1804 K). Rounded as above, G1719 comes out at -0.012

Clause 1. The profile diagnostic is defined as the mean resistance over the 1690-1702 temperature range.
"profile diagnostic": 12.8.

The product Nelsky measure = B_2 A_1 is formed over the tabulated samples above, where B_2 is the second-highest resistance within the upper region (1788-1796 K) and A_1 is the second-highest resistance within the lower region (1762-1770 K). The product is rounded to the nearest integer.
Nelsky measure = 123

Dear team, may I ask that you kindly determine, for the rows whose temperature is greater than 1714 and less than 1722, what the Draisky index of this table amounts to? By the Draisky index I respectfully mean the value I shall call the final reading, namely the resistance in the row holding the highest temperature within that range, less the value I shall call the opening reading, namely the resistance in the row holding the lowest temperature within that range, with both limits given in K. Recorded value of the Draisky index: -0.4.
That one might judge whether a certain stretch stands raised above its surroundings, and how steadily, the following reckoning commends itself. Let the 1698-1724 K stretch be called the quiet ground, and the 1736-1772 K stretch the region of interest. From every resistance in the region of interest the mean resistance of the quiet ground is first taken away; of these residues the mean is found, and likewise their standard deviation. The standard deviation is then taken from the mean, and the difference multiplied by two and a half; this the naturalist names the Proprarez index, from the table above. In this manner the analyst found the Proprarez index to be -2.8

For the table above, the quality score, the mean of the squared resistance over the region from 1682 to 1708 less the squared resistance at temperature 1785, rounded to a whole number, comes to 35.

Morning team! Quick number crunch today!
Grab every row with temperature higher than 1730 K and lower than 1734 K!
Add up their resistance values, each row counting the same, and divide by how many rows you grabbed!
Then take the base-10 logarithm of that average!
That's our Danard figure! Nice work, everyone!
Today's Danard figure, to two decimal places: 1.01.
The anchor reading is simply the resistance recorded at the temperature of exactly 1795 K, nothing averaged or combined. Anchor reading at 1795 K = 11.04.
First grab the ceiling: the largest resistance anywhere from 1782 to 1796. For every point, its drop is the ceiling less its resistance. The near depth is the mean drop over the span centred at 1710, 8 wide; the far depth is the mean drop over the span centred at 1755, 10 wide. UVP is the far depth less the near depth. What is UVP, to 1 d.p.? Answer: 1.2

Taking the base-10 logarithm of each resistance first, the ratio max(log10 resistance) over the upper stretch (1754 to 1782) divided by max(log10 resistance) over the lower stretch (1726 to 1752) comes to 1.02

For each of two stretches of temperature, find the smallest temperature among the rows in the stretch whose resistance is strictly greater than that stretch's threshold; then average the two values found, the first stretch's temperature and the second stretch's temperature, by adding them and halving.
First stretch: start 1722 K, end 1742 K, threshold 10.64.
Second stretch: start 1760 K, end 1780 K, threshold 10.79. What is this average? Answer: 1747 K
